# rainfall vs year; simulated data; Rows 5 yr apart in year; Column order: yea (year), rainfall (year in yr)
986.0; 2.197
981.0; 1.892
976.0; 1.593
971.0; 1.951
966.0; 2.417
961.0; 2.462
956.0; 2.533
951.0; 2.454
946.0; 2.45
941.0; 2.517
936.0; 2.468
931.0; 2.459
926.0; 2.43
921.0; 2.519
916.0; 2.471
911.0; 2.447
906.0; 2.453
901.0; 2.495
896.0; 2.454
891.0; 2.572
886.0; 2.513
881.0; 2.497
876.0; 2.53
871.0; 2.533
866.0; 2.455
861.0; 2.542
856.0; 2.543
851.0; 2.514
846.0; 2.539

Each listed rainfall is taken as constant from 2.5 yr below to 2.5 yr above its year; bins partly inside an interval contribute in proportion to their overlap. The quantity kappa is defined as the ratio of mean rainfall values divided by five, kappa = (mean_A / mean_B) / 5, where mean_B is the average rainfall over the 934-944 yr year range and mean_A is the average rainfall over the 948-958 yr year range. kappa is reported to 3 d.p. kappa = 0.200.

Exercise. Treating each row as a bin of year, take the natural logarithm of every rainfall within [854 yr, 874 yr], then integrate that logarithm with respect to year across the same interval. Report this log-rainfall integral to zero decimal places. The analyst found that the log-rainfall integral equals 18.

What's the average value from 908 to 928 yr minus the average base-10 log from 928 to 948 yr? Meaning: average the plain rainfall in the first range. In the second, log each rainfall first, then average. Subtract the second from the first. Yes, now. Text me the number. 2.07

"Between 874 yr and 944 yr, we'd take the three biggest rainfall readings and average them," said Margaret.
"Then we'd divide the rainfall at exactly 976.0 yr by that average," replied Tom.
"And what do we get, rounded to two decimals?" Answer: 0.63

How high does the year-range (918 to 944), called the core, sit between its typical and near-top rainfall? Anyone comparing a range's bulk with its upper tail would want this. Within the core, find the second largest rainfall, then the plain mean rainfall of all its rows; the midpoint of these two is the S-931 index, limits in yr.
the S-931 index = 2.50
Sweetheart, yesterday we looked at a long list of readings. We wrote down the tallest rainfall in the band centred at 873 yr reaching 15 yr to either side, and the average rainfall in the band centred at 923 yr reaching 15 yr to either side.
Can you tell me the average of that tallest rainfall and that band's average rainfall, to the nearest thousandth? 2.504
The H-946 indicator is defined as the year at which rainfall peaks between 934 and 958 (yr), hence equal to 956.0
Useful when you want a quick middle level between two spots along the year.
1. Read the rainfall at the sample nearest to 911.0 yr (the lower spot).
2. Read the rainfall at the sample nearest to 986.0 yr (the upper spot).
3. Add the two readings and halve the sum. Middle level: 2.32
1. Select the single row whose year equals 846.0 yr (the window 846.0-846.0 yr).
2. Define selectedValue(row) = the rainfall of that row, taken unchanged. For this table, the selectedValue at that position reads 2.539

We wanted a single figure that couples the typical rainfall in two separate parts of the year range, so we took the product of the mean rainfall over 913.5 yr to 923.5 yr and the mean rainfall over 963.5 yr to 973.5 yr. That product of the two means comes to 5.45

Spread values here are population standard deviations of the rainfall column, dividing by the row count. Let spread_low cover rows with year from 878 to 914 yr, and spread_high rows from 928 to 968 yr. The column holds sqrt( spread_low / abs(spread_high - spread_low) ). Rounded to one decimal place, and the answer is 2.6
